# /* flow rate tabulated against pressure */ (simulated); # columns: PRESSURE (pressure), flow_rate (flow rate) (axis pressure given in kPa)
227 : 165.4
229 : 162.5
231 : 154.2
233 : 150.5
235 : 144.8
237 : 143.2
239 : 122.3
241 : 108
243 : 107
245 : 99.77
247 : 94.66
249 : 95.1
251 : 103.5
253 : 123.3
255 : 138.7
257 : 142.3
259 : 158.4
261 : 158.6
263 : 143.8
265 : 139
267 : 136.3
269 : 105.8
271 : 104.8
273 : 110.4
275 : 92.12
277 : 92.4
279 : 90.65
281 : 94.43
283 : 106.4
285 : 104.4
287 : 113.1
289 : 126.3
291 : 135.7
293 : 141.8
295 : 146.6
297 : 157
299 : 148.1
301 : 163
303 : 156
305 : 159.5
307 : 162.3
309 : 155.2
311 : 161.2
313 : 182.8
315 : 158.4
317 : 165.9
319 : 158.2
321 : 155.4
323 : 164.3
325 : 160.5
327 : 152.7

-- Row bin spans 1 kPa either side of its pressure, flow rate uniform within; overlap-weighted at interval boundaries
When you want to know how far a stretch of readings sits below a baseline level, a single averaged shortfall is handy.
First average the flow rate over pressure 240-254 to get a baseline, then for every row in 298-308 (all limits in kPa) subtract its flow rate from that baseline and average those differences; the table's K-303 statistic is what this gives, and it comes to -53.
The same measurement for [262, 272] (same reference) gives -21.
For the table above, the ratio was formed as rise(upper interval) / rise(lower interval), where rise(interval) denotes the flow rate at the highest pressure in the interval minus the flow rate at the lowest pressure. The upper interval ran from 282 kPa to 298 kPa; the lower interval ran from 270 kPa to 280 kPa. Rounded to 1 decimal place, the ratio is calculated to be -3.6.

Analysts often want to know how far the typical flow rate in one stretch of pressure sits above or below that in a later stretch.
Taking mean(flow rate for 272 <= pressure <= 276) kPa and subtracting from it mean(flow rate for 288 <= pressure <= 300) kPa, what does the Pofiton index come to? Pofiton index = -41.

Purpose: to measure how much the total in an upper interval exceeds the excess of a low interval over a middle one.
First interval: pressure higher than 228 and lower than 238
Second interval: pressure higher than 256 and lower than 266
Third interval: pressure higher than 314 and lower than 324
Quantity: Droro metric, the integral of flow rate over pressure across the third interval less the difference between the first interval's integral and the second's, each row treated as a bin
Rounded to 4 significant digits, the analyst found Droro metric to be 1578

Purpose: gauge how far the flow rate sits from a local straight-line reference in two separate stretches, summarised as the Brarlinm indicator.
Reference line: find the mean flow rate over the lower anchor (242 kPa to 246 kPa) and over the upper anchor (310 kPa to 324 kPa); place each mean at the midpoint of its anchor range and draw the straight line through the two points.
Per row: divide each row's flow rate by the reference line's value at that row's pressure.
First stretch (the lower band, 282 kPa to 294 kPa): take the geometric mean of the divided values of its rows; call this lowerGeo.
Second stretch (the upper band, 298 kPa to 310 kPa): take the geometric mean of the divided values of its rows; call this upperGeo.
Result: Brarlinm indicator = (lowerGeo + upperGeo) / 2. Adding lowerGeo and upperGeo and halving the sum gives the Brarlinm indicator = 0.95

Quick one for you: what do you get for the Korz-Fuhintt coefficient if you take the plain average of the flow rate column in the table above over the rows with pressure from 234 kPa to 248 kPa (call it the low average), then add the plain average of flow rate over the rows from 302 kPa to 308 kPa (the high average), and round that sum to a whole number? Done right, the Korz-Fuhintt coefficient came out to 276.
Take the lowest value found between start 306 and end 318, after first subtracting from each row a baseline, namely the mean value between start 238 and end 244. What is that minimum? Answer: 43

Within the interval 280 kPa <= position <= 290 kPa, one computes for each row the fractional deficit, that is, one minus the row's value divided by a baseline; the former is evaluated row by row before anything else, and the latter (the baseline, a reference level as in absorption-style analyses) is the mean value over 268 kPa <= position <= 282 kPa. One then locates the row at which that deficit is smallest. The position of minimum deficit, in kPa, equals 289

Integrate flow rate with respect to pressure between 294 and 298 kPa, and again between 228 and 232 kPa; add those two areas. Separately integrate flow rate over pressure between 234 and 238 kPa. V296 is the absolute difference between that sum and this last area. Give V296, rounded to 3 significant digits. 665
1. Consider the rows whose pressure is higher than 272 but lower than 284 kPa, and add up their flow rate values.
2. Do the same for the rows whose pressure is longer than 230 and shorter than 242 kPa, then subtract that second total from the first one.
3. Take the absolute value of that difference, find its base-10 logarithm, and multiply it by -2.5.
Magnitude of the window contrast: -5.9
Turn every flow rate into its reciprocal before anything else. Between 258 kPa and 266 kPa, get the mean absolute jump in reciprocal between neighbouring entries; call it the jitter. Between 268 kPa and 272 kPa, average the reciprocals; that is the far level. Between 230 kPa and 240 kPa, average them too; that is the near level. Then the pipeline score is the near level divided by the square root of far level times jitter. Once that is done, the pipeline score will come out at 4.2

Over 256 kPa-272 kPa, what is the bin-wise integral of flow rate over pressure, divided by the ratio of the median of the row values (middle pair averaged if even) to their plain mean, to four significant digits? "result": 2108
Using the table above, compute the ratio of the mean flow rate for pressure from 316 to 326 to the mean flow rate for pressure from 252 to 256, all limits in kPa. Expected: 1.23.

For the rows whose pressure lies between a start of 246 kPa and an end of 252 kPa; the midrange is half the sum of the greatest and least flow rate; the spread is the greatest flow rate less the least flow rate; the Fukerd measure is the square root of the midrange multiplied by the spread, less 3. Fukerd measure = 27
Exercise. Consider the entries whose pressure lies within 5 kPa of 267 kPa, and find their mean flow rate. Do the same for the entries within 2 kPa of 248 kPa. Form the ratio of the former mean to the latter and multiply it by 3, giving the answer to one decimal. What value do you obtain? 4.0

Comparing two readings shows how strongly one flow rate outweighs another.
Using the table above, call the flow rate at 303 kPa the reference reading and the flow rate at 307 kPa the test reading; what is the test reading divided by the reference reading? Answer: 1.04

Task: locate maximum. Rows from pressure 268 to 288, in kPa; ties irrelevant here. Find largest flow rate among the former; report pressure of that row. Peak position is 287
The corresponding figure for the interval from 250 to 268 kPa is 261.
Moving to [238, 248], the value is 239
